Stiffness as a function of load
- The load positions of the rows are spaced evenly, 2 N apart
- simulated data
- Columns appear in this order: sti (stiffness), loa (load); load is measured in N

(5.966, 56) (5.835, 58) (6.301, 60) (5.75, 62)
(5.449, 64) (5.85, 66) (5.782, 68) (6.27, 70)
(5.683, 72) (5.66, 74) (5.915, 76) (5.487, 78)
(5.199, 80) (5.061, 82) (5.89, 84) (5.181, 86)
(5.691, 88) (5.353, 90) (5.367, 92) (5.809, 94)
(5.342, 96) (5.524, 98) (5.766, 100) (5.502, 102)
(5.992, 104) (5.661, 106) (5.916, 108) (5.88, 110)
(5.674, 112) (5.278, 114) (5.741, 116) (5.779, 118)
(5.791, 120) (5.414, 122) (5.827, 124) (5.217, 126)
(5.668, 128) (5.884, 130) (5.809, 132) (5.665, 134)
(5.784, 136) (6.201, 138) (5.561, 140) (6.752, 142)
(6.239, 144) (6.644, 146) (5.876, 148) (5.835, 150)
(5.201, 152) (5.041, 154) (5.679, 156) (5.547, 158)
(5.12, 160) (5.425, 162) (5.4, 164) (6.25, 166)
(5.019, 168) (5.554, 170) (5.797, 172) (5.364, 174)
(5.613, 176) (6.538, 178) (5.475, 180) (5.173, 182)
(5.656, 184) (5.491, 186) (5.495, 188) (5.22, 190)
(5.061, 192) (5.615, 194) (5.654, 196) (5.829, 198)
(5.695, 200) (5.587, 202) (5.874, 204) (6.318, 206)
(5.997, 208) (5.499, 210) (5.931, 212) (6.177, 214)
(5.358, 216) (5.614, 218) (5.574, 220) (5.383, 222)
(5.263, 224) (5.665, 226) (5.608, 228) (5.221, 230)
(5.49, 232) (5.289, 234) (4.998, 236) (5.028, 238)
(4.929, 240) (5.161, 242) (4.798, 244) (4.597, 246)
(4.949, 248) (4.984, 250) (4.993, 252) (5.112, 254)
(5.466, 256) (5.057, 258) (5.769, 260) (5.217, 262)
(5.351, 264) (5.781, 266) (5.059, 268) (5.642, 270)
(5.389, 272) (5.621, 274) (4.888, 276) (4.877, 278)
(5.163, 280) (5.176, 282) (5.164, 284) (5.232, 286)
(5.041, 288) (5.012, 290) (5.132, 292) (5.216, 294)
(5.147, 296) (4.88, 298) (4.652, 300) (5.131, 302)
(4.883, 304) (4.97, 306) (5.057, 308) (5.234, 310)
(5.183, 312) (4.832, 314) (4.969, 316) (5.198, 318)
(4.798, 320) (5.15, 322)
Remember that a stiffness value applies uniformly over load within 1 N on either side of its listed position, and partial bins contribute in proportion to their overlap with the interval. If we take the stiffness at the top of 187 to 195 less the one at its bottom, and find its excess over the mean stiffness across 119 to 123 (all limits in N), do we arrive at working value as -5.5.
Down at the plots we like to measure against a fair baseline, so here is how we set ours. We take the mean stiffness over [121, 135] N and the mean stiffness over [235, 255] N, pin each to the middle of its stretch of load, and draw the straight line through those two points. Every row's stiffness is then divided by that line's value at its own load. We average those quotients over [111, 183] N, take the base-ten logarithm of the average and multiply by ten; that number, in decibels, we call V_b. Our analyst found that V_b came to 0.13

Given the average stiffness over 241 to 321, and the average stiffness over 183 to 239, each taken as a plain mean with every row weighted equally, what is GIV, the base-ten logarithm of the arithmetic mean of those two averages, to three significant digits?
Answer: 0.727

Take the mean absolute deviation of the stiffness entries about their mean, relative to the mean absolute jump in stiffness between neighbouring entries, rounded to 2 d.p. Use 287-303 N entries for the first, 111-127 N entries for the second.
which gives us 0.41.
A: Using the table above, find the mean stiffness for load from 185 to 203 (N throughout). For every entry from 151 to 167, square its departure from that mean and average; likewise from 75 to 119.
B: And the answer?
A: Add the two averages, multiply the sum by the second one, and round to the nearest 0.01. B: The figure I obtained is 0.02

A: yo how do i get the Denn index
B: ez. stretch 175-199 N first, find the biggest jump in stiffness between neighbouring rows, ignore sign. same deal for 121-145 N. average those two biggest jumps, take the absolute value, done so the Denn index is 1.13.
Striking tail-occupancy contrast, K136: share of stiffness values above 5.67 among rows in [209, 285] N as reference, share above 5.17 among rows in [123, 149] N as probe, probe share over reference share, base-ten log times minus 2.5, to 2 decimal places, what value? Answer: -2.44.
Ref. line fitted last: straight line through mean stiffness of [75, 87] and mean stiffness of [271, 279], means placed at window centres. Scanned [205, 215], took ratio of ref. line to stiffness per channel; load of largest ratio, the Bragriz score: 210 N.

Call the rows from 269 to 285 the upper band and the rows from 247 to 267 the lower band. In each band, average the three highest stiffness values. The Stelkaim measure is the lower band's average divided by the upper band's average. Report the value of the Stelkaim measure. 1.02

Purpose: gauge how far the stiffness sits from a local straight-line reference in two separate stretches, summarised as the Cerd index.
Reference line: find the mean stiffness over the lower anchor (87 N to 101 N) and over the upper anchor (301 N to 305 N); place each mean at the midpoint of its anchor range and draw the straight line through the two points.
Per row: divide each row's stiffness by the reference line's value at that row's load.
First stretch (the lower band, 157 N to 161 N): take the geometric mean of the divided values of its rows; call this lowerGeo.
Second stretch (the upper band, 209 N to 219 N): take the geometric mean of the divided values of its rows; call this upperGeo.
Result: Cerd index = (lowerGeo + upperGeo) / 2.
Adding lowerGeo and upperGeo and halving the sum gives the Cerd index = 1.04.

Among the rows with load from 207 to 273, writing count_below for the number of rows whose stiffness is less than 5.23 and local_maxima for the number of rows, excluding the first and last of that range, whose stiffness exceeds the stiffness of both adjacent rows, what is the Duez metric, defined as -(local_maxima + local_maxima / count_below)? -11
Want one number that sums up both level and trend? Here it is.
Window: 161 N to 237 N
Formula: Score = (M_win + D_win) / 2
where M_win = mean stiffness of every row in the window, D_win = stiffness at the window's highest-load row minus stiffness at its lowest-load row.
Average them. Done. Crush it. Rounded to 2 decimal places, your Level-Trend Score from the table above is 2.58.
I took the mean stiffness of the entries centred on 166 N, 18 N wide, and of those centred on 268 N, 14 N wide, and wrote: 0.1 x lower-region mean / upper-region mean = 0.101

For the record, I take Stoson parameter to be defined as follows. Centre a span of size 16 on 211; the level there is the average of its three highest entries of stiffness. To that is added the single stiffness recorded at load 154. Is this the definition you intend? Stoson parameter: 11.2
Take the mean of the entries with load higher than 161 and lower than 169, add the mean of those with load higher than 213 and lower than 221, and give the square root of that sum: 3.35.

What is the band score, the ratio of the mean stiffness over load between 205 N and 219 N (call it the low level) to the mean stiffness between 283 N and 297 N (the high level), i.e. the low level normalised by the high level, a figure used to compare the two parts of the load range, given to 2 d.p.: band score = 1.14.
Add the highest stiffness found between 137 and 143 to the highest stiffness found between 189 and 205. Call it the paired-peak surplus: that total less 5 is 7.6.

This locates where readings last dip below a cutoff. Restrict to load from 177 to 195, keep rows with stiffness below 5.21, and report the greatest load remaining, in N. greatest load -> 192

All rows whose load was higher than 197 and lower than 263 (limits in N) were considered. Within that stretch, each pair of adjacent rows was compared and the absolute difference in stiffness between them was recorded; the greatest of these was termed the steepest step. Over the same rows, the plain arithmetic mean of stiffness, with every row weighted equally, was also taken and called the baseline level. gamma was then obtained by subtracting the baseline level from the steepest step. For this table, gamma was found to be -4.59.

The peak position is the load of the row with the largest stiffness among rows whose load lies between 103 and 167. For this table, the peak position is 142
